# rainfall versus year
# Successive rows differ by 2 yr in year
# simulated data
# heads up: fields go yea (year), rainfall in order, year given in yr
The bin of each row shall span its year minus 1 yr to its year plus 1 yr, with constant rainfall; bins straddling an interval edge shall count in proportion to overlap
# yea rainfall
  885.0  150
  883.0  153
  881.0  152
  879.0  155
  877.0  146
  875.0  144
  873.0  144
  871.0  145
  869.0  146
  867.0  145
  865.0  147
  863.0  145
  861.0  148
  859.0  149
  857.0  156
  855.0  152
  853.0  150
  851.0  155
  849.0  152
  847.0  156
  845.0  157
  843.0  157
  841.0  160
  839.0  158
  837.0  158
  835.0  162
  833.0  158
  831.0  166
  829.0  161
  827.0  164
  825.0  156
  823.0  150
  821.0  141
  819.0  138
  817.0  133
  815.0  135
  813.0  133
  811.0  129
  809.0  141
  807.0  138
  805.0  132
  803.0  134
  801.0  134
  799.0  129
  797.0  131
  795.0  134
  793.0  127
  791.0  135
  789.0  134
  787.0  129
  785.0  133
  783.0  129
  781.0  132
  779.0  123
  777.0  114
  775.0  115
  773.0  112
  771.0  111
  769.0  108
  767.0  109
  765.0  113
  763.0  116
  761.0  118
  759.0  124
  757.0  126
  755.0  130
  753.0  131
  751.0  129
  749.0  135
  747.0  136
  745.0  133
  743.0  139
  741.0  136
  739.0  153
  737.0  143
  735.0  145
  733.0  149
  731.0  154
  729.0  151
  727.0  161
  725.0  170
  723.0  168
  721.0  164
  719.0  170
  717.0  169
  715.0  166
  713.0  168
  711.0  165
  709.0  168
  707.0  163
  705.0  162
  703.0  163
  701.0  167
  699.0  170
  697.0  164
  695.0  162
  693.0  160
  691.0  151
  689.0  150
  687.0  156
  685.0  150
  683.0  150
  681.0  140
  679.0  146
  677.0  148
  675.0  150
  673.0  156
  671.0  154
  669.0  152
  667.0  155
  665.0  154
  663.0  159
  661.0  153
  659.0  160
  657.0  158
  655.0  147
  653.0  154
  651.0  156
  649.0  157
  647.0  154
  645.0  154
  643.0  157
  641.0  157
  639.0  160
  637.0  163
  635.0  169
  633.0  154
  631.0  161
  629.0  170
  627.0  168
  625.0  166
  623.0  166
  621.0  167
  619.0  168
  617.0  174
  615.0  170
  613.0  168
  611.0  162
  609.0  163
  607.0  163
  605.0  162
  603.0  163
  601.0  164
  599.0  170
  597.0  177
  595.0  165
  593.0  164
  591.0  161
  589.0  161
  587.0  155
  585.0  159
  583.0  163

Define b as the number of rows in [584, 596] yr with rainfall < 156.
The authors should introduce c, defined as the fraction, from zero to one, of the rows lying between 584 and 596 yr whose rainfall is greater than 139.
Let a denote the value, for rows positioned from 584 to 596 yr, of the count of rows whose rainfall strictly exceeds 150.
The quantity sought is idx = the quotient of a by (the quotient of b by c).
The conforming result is 6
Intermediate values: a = 6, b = 1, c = 1.00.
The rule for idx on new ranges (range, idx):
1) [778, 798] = 0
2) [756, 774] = 0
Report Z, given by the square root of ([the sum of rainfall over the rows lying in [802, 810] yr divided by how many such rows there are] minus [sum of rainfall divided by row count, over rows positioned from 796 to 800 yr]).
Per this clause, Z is 2.5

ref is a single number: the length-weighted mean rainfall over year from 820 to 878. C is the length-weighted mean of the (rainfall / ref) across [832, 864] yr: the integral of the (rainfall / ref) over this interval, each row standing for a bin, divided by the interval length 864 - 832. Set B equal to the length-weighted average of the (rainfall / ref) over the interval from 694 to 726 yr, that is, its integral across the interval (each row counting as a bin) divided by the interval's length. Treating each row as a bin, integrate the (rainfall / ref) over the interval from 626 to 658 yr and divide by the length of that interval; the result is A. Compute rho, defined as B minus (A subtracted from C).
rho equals 1.12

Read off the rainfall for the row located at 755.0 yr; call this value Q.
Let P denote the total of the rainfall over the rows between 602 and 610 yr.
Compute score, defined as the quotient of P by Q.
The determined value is 5.0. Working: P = 651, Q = 130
